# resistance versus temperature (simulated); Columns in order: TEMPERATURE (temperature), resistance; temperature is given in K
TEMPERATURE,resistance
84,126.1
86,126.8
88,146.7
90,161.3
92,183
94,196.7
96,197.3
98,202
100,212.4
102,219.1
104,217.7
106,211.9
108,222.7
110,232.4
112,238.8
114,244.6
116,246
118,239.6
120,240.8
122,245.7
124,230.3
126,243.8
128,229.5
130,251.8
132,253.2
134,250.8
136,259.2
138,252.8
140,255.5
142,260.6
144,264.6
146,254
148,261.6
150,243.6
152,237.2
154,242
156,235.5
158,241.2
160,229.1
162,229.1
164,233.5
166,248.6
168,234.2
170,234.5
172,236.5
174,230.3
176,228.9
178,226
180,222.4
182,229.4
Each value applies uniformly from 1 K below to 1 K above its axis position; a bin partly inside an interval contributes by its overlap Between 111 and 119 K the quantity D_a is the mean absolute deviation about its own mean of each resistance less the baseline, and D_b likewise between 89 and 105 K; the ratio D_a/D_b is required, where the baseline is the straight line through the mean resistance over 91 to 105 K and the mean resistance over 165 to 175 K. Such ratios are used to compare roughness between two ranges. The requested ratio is 0.2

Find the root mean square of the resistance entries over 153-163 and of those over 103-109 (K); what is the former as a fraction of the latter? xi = 1.08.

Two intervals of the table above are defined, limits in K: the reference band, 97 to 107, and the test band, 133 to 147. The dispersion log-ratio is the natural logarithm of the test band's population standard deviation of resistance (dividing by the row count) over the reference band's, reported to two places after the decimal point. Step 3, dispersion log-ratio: -0.29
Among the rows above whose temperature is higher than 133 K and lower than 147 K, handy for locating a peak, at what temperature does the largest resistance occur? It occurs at 144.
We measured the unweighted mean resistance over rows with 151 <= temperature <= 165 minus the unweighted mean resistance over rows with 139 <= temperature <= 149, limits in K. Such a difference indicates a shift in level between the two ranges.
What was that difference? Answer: -24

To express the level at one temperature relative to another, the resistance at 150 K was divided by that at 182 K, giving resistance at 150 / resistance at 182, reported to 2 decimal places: 1.06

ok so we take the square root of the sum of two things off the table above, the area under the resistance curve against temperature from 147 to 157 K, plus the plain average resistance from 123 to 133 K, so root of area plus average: 51.8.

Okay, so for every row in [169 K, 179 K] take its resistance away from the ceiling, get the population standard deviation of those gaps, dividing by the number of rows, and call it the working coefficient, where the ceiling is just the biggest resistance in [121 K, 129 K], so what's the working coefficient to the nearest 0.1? 3.8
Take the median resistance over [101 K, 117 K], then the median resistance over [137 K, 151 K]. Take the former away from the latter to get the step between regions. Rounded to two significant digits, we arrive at 28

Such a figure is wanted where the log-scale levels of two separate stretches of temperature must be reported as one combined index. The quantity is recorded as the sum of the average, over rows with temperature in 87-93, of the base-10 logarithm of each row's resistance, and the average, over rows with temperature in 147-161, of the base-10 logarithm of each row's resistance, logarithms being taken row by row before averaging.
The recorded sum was 4.59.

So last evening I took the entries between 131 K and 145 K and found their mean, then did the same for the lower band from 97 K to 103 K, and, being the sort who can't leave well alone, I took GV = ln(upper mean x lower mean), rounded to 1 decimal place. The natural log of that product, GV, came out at 10.9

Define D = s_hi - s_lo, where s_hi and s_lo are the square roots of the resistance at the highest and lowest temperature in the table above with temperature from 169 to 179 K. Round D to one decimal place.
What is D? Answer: -0.3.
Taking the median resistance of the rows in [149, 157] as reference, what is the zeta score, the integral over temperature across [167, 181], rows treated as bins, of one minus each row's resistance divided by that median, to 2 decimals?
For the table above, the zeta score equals 0.54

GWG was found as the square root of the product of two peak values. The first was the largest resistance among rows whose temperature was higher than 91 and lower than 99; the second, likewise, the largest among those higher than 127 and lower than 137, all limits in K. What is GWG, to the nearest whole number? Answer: 229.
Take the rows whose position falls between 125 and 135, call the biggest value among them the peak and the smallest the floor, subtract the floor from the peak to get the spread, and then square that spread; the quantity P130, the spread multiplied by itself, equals 562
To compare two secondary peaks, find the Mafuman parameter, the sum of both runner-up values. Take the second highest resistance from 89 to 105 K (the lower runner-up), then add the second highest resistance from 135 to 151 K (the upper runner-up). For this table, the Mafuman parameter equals 479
